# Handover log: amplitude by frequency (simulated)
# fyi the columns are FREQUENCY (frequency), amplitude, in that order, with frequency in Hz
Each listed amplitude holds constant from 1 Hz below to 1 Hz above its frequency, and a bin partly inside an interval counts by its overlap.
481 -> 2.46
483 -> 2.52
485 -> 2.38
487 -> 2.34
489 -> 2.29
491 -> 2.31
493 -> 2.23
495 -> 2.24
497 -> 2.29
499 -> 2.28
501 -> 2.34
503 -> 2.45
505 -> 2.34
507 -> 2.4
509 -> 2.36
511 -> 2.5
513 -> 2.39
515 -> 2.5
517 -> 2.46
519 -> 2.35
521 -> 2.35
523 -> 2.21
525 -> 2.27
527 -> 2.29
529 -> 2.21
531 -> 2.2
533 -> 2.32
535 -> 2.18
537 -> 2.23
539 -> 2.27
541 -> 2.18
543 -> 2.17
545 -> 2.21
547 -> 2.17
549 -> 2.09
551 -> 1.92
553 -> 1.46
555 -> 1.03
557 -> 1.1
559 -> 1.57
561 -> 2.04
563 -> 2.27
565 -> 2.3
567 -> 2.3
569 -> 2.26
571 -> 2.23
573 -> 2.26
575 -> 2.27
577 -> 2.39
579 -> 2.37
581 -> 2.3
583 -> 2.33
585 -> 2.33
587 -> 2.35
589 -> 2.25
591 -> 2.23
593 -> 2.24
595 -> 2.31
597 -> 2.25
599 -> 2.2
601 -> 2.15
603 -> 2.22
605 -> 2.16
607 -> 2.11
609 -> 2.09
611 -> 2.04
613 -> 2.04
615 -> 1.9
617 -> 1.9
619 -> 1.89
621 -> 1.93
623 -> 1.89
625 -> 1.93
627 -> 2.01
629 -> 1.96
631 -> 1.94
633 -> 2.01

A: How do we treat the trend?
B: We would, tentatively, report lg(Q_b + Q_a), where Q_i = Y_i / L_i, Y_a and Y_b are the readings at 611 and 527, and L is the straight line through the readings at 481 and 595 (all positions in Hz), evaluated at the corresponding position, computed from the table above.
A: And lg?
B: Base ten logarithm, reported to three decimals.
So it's 0.266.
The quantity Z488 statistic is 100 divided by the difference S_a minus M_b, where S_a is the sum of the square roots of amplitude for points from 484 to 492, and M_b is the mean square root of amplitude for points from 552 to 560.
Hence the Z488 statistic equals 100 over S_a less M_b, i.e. 20.1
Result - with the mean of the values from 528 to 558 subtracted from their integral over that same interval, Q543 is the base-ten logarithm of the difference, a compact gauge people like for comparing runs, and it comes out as 1.76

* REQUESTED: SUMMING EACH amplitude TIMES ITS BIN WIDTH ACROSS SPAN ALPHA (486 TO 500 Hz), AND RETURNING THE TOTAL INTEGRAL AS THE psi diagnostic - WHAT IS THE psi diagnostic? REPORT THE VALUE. 32.0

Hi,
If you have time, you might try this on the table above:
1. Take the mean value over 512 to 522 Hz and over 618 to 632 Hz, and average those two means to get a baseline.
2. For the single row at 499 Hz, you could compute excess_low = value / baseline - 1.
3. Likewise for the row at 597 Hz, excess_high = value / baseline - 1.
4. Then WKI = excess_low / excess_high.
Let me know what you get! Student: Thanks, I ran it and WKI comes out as 1.4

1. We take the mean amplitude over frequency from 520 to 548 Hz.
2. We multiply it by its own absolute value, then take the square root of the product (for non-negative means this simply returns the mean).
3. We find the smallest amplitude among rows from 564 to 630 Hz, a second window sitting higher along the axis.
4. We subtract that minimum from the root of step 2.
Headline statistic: 0.34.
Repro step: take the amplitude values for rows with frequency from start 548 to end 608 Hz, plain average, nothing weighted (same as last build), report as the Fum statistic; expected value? 2.11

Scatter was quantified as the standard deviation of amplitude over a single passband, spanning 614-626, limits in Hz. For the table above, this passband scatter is 0.02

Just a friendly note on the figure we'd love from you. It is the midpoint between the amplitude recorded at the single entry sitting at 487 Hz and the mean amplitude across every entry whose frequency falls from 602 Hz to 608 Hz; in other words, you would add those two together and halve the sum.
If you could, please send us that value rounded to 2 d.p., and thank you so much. 2.25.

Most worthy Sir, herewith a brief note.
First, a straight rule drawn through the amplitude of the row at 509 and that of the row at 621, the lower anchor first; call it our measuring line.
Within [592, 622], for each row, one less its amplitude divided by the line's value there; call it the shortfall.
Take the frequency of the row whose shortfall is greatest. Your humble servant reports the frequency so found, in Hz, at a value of 615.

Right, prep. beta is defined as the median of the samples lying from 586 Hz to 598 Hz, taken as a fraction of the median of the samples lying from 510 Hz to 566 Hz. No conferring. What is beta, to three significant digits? 1.02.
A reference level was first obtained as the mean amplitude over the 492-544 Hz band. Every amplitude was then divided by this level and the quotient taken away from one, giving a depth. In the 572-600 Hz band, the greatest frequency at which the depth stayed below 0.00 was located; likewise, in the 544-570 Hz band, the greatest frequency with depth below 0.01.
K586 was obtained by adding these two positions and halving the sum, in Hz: 581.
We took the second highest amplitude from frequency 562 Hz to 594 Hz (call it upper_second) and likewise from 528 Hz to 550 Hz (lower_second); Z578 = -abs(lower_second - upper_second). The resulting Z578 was -0.10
